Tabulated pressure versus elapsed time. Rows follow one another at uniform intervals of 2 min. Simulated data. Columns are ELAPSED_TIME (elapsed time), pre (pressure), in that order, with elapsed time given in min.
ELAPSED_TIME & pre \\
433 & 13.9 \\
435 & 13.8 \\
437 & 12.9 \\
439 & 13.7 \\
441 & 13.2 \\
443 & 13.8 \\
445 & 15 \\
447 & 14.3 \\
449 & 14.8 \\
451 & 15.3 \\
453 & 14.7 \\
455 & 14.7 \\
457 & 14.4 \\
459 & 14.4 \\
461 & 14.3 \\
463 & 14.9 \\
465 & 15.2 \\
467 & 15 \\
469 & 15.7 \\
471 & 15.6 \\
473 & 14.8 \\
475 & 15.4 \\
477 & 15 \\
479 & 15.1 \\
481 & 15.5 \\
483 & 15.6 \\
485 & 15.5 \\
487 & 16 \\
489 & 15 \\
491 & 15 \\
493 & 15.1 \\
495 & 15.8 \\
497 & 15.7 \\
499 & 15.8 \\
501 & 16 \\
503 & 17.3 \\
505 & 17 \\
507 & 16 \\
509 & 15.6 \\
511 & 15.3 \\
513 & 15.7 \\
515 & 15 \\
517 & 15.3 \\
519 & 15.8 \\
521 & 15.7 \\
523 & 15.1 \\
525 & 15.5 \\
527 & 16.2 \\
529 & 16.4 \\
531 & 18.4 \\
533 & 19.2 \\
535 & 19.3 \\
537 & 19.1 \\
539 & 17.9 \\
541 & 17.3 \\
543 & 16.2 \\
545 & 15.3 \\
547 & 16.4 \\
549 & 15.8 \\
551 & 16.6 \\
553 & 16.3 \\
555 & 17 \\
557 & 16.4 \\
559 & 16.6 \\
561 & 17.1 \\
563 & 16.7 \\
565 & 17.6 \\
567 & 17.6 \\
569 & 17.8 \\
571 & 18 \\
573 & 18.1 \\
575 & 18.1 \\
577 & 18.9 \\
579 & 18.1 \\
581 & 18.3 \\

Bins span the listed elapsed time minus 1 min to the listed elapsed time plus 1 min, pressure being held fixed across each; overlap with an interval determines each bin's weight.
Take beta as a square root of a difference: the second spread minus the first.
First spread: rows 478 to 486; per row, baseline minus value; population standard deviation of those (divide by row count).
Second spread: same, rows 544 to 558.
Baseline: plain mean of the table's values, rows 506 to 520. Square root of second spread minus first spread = 0.6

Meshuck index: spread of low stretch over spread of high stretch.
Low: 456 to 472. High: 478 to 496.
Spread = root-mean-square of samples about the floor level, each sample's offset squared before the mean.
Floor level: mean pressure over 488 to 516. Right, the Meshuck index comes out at 2.0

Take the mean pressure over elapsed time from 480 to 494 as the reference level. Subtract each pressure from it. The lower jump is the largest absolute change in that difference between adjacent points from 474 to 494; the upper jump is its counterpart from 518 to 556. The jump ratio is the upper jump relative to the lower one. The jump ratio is 2.0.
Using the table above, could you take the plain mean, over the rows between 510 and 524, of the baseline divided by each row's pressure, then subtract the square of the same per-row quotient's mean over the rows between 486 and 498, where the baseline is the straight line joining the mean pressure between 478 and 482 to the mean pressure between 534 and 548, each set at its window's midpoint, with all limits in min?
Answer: 0.037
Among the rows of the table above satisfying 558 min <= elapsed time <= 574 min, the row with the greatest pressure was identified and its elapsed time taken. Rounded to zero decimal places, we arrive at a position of 573 min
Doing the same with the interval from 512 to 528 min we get 527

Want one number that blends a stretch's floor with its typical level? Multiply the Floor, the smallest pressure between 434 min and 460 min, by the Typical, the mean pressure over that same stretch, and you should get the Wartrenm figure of 184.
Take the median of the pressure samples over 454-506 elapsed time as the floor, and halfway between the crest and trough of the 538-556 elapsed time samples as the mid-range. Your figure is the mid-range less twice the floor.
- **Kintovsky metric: -14.0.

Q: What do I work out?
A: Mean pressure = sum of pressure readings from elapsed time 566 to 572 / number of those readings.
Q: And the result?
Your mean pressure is 17.8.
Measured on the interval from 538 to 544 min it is 17.1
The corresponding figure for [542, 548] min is 16.0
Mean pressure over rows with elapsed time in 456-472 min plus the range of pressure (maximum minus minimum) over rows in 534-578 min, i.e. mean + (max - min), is 18.9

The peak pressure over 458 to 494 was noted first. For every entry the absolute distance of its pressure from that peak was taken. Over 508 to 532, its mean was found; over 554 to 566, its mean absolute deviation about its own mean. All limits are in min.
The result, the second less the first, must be -0.3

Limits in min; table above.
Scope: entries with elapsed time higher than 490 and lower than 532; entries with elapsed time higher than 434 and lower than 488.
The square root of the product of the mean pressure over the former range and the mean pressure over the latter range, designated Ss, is 15.3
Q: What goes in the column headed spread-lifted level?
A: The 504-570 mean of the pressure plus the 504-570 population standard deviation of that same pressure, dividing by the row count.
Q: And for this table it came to 17.8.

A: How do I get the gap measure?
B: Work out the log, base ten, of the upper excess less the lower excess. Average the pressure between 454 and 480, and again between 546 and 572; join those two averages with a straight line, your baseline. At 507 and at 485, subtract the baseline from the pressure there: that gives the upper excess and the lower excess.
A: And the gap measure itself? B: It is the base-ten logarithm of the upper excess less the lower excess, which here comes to -1.48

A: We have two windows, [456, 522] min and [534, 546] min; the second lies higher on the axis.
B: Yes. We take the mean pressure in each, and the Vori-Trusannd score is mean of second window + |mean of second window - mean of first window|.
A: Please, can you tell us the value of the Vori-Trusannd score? 19.6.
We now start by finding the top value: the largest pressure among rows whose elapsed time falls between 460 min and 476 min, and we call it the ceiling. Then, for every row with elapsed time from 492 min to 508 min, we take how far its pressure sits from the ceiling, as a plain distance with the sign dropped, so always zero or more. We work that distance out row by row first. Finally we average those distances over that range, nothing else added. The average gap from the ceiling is 0.54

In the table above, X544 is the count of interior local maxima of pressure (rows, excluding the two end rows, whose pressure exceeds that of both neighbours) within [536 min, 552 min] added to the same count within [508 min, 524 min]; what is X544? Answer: 3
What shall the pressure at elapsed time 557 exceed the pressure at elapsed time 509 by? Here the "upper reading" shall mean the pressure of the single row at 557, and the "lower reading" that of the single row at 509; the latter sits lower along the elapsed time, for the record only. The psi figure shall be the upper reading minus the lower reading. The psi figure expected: 0.80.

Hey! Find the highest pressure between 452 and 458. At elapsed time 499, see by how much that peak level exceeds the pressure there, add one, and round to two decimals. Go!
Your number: -0.10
